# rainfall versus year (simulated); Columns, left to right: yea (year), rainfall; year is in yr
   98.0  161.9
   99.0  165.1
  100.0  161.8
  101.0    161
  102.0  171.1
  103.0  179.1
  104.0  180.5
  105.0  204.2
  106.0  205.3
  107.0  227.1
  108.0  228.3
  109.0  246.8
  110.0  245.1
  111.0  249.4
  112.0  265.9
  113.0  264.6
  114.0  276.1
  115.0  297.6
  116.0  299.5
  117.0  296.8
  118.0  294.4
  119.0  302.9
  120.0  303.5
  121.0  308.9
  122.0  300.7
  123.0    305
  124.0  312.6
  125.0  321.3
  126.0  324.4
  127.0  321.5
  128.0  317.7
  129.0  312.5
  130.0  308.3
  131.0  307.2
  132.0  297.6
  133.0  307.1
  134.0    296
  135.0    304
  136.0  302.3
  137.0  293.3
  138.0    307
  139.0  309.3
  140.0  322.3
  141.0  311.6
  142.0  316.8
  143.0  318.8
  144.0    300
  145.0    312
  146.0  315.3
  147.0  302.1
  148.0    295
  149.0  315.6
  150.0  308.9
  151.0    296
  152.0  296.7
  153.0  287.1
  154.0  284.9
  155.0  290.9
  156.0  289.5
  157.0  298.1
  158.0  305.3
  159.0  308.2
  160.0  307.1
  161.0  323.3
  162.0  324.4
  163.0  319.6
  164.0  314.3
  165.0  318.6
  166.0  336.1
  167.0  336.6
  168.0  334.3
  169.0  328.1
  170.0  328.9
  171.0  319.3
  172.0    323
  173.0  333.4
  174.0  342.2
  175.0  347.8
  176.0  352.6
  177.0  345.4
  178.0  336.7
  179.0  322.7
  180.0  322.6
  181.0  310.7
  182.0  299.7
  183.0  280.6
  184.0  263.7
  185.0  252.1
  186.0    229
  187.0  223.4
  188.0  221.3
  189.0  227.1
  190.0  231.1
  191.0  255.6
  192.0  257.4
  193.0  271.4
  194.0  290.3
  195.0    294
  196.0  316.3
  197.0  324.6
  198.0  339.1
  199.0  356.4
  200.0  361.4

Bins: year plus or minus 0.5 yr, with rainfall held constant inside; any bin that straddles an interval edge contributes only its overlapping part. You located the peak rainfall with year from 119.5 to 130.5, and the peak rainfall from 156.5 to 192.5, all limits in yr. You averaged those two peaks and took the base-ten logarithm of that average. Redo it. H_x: 2.53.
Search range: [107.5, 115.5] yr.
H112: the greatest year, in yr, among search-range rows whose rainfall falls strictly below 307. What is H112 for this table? 115.0 yr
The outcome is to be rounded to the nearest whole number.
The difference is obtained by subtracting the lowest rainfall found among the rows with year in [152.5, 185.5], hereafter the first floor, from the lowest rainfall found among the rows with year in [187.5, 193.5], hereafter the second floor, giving -31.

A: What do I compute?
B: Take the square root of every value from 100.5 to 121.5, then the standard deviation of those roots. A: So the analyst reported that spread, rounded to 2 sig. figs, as 1.6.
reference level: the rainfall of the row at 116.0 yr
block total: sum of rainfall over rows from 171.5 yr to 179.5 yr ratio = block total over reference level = 9.03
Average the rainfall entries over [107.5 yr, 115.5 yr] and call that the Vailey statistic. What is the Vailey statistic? 259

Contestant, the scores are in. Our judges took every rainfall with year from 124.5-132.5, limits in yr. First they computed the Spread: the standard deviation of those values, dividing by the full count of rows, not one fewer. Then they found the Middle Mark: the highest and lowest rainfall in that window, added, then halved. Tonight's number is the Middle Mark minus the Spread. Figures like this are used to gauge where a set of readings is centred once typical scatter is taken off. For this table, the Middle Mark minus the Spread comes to 302.5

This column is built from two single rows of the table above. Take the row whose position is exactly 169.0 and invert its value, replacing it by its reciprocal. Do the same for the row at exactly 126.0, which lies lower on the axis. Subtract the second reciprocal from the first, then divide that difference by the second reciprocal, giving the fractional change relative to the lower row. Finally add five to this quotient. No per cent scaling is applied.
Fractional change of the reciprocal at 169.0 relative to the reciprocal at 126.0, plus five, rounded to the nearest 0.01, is 4.99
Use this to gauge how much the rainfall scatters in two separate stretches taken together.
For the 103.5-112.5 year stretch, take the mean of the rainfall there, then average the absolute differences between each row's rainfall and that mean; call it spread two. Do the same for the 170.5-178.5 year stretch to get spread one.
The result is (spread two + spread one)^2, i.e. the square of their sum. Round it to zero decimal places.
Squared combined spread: 936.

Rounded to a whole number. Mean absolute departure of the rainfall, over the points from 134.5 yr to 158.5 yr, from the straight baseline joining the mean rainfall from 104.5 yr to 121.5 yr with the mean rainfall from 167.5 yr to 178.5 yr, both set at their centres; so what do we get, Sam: 14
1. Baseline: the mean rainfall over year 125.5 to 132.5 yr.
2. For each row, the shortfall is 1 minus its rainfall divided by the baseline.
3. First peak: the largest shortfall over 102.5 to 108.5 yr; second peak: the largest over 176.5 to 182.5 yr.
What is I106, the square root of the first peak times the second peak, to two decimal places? 0.13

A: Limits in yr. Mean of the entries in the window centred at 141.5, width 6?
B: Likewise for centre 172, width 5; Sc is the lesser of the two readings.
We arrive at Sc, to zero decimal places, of 313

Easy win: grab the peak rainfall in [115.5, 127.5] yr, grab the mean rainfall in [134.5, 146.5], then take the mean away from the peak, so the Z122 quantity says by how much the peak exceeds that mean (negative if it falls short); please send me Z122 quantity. 15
